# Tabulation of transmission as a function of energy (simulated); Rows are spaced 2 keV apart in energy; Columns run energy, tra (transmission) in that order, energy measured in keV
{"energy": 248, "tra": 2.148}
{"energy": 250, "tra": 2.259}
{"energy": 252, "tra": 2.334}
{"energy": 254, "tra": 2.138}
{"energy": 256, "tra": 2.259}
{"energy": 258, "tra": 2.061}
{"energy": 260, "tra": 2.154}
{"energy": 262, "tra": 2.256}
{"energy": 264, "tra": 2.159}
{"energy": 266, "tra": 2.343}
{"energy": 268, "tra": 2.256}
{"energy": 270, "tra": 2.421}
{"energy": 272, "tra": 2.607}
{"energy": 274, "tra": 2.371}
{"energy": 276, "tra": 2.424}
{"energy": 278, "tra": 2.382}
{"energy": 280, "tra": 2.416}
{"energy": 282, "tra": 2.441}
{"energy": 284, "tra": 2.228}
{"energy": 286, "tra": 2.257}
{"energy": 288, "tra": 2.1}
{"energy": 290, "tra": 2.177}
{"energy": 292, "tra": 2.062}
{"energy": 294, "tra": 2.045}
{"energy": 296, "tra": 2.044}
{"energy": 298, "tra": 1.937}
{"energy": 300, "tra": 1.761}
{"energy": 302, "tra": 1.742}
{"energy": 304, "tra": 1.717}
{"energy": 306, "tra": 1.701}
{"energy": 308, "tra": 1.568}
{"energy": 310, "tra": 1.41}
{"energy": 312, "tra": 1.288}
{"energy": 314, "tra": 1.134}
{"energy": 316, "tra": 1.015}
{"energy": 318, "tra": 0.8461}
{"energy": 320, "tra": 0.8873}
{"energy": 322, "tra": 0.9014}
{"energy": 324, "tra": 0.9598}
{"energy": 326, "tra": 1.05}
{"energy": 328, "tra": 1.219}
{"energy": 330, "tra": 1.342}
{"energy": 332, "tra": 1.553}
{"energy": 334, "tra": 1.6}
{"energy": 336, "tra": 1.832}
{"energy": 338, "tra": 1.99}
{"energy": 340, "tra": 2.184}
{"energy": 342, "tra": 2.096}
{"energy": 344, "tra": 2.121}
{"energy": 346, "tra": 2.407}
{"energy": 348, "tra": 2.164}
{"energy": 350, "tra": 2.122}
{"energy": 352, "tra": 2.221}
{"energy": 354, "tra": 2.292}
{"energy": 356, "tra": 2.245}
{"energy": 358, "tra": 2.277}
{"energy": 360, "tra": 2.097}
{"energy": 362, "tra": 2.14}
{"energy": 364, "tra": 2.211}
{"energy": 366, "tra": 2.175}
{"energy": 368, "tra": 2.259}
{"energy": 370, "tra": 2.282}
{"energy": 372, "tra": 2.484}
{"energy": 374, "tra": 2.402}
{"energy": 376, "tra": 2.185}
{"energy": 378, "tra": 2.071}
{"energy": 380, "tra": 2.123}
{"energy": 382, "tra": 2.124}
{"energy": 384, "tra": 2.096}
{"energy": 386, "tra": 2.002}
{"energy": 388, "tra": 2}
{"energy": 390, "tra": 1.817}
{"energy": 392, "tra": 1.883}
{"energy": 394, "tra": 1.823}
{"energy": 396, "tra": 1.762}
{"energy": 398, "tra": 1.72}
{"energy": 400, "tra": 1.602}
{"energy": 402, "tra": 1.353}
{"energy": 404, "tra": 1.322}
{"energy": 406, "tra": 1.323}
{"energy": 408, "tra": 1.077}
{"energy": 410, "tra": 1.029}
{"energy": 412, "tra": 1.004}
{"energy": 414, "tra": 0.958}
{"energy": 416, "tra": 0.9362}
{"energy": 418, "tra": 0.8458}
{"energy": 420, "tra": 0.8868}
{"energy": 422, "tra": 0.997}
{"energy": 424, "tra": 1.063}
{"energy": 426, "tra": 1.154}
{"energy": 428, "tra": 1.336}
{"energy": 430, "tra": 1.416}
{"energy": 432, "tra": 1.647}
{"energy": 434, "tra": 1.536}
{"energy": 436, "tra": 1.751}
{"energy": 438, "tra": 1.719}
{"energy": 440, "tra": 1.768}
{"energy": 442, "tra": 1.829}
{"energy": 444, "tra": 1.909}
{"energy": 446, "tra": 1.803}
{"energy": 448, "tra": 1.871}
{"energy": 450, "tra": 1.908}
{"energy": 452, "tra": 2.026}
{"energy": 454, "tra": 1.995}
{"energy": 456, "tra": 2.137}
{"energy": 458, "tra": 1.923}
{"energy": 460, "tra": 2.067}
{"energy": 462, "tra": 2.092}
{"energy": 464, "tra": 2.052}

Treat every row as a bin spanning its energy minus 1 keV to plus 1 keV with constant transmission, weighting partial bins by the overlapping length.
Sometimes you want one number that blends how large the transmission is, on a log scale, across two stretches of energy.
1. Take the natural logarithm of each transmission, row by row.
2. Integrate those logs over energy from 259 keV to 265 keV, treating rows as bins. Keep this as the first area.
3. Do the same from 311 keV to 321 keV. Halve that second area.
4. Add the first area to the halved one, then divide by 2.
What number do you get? 2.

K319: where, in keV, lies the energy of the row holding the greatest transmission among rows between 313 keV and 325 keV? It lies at 314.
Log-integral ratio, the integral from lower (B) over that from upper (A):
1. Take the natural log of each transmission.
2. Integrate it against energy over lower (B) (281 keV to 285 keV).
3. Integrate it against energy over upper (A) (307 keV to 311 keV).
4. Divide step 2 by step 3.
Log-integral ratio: 2.1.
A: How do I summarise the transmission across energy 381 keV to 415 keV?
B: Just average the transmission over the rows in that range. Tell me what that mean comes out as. 1.6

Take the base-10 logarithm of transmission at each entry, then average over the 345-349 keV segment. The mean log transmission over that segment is 0.4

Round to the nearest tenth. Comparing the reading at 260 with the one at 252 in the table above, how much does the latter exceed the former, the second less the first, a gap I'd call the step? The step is 0.2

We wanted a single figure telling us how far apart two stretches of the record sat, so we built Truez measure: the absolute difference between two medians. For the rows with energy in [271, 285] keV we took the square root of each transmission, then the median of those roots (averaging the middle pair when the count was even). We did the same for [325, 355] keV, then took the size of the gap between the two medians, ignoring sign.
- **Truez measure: 0.11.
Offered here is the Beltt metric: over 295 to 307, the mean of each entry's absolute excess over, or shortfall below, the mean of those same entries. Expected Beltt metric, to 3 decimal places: 0.116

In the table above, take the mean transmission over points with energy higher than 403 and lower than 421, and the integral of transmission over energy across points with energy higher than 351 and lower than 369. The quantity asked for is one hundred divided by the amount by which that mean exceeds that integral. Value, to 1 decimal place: -2.6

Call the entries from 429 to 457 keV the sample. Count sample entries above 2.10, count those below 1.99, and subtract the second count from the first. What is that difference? -10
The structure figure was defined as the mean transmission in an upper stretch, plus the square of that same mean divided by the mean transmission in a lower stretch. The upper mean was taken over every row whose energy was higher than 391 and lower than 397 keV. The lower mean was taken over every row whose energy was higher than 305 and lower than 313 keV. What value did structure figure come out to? 4.0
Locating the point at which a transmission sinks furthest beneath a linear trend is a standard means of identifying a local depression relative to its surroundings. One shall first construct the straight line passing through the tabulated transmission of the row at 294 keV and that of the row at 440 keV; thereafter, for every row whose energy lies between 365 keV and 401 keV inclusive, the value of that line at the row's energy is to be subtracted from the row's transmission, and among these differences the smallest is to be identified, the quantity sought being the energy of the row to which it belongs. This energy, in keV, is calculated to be 400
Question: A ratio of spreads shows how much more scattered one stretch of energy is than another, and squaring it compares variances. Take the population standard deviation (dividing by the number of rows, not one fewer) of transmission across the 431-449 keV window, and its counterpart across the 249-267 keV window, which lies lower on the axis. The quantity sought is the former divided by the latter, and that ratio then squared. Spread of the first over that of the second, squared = 1.5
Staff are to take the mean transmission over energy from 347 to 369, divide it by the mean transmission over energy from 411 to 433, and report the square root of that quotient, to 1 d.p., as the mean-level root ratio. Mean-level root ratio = 1.4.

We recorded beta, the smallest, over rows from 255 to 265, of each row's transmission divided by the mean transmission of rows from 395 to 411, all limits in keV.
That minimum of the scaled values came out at 1.47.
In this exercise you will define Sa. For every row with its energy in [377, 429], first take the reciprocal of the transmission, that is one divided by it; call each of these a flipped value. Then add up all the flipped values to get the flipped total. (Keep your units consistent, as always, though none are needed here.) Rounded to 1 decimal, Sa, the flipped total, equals 19.4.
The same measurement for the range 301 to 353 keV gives 18.2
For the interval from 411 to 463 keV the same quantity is 18.3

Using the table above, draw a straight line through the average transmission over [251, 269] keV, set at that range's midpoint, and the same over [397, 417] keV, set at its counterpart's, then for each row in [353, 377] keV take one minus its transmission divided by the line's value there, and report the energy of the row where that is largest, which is 360 keV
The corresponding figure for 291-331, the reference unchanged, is 318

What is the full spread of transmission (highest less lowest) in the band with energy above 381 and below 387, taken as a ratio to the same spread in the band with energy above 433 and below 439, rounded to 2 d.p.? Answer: 0.57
